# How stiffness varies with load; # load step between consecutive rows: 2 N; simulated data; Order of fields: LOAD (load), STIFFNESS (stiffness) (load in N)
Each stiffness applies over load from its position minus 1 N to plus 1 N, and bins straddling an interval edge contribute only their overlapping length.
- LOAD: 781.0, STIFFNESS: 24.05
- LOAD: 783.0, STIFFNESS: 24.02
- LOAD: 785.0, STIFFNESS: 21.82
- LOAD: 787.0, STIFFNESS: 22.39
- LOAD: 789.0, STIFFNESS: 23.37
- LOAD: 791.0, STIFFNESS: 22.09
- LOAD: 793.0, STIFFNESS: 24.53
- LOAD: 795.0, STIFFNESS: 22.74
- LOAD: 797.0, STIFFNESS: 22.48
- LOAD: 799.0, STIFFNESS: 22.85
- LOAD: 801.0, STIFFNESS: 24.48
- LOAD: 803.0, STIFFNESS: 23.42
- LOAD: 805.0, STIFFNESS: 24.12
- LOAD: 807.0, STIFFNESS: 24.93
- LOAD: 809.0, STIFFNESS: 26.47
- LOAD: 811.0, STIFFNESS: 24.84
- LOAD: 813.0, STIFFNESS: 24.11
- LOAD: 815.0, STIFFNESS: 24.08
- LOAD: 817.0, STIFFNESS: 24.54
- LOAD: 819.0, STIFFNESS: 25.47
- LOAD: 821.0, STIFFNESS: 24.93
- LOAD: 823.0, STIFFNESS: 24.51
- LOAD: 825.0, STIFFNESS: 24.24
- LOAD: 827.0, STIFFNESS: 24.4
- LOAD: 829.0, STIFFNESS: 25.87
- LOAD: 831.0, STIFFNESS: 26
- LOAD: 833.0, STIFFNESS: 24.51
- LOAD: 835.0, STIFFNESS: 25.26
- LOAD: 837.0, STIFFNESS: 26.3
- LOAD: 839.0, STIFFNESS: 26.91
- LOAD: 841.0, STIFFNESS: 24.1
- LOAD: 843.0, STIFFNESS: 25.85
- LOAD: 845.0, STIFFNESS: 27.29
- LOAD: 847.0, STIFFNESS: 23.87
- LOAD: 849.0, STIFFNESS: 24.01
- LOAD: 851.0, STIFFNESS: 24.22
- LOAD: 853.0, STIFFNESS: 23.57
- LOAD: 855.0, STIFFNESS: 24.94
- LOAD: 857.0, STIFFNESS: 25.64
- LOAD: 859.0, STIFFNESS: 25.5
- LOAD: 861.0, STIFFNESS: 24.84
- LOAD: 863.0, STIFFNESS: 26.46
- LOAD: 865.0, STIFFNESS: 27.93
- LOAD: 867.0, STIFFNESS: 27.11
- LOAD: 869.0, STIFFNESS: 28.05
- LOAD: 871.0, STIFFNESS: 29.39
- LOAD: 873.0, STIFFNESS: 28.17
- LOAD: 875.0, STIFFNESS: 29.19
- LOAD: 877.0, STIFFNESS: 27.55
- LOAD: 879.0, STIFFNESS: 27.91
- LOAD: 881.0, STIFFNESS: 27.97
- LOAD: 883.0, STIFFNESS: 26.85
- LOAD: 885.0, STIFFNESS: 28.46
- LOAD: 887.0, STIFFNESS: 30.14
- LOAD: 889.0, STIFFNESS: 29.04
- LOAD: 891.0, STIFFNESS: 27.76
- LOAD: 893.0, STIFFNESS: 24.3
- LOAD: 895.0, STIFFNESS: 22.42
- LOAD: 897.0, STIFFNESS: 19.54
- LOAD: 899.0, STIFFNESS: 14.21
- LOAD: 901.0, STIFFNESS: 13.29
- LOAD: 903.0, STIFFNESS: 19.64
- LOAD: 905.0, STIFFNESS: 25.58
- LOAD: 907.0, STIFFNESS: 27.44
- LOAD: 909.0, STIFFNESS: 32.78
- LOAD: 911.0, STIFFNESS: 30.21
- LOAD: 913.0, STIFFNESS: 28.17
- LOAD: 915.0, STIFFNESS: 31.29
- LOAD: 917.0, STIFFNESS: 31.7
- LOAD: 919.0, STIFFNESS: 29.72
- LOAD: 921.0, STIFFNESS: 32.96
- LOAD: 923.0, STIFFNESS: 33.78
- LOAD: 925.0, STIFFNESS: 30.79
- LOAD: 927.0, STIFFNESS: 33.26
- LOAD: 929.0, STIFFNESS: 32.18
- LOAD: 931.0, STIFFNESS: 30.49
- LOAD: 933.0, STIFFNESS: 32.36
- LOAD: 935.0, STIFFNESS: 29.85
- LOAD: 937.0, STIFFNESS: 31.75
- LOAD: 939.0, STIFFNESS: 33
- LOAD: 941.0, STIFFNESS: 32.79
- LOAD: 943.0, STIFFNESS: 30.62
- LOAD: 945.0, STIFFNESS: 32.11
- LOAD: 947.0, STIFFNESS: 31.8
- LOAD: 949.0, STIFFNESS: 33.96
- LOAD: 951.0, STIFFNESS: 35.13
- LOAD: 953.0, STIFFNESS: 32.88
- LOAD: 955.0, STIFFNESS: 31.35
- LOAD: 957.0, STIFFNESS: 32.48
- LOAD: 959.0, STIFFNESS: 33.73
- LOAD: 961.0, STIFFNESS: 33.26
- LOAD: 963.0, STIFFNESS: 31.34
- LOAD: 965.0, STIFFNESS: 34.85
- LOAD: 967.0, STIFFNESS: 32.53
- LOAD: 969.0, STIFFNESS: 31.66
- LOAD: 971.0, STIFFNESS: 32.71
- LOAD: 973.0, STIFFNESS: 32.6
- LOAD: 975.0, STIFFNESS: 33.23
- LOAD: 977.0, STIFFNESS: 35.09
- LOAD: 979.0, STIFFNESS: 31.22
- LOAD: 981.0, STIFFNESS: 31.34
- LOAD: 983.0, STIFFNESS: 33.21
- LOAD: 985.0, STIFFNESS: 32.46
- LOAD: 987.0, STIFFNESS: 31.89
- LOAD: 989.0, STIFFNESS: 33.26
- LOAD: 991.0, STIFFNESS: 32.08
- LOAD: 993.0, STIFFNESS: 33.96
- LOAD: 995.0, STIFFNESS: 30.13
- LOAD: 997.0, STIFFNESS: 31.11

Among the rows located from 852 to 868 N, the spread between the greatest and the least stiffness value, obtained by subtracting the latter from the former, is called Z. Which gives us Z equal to 4.4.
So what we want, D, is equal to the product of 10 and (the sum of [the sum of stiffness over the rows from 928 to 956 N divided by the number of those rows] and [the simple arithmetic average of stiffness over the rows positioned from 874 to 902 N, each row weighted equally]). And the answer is 571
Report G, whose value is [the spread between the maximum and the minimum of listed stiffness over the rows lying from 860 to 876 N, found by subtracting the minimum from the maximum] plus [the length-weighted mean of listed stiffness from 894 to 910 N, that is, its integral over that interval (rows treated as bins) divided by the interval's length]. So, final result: 26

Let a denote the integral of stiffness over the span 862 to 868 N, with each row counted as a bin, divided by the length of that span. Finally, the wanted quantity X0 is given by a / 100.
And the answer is 0.27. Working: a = 27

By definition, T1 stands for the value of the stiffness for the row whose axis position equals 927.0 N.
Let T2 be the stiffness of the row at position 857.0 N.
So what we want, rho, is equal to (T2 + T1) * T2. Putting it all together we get 1510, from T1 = 33.26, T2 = 25.64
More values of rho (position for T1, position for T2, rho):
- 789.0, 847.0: 1128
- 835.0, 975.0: 1944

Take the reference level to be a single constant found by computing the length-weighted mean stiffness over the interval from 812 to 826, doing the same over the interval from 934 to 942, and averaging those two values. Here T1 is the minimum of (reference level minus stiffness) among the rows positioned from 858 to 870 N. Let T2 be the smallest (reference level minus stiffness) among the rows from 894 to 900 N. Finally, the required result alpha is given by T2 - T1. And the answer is 5.6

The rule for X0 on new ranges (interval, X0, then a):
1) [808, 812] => 0.26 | 26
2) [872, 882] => 0.28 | 28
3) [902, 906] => 0.23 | 23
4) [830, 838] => 0.26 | 26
